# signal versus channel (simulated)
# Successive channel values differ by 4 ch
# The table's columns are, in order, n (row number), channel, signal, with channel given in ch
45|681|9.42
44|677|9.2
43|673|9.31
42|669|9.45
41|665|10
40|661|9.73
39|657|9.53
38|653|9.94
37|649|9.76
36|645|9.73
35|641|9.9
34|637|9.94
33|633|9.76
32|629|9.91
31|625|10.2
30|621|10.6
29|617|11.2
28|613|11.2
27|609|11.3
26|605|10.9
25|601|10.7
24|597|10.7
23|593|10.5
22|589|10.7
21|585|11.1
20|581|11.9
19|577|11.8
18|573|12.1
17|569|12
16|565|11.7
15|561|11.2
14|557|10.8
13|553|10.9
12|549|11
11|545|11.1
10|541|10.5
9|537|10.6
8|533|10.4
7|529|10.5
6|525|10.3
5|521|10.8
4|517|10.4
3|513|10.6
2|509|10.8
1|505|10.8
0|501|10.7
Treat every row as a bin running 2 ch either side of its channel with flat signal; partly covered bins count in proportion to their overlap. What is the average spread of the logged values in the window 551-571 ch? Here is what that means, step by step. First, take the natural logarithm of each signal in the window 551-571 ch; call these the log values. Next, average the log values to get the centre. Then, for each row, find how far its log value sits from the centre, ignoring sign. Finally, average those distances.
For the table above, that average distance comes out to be 0.037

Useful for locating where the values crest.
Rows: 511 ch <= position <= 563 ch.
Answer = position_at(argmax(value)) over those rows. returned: 561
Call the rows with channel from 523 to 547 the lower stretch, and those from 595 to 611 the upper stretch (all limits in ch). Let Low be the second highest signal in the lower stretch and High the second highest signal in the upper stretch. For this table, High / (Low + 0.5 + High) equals 0.495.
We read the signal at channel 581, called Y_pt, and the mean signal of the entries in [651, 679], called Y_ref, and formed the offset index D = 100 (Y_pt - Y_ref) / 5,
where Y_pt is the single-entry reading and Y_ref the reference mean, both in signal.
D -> 46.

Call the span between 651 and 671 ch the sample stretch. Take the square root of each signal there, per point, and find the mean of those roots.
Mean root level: 3.12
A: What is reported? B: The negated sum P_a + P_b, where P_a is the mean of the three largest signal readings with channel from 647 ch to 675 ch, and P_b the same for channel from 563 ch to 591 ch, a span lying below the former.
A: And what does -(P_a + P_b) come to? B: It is -21.9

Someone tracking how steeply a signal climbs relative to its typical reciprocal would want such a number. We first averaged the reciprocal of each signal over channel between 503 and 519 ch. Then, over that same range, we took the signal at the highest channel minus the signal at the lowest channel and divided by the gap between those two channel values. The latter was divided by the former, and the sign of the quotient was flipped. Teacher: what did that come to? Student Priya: 0.35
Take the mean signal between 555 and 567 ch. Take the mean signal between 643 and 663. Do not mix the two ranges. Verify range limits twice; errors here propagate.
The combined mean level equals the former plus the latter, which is 21.0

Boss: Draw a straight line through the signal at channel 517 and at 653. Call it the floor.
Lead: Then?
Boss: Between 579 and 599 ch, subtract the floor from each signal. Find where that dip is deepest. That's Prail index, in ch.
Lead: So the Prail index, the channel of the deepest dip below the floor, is 593 ch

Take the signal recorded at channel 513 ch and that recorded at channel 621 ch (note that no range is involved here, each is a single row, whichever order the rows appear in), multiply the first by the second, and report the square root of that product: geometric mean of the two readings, 10.6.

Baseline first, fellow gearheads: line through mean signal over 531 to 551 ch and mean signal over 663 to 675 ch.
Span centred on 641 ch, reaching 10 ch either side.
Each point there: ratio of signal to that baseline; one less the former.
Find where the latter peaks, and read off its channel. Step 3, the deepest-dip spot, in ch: 633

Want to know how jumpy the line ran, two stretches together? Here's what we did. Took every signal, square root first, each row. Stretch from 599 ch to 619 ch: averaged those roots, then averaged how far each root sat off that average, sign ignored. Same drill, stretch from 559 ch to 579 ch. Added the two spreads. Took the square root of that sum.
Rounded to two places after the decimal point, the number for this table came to 0.26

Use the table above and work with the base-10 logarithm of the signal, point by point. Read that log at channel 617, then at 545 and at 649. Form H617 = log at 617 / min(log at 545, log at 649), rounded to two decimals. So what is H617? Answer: 1.06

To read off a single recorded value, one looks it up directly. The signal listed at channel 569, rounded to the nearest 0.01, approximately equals 12.00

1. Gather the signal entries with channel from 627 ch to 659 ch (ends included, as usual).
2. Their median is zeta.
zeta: 9.8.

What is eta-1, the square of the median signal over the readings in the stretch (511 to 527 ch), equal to 110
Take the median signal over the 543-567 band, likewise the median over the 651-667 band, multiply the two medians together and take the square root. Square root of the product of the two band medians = 10.4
